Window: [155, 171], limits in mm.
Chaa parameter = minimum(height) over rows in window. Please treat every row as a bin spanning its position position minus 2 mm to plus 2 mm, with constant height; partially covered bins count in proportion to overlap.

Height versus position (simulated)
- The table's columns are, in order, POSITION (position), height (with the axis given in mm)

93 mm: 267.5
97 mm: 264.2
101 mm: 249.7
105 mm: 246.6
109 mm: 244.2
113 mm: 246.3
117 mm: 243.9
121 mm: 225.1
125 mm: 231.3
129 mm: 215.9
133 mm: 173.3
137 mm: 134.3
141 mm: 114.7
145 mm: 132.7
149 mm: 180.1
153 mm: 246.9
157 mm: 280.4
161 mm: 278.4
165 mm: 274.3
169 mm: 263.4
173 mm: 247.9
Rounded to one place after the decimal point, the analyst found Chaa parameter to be 263.4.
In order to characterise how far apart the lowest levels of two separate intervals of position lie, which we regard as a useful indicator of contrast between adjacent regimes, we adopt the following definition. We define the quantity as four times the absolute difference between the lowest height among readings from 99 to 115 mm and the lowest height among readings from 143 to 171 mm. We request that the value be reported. 446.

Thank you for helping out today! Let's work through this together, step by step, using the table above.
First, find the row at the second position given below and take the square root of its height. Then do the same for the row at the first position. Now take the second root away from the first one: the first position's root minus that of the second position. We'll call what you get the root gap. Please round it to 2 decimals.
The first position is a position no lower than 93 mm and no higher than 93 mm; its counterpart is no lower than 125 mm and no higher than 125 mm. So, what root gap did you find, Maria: 1.15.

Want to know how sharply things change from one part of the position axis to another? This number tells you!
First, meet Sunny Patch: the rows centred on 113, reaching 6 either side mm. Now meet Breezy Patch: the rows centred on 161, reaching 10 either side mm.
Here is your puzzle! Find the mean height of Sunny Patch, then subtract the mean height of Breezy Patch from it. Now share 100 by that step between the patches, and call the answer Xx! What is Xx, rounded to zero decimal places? -4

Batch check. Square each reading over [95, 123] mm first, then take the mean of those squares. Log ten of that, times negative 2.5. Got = -12.0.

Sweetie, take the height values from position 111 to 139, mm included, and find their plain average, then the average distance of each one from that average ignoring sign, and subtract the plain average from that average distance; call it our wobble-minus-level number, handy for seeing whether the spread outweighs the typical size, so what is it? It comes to -178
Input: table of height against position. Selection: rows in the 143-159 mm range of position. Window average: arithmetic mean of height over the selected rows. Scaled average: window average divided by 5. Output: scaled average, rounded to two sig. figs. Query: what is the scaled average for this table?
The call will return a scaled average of 42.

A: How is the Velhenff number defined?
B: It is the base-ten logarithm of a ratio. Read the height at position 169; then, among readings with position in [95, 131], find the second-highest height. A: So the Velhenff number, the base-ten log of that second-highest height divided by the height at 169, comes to -0.02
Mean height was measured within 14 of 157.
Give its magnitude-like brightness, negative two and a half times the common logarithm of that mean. -5.94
